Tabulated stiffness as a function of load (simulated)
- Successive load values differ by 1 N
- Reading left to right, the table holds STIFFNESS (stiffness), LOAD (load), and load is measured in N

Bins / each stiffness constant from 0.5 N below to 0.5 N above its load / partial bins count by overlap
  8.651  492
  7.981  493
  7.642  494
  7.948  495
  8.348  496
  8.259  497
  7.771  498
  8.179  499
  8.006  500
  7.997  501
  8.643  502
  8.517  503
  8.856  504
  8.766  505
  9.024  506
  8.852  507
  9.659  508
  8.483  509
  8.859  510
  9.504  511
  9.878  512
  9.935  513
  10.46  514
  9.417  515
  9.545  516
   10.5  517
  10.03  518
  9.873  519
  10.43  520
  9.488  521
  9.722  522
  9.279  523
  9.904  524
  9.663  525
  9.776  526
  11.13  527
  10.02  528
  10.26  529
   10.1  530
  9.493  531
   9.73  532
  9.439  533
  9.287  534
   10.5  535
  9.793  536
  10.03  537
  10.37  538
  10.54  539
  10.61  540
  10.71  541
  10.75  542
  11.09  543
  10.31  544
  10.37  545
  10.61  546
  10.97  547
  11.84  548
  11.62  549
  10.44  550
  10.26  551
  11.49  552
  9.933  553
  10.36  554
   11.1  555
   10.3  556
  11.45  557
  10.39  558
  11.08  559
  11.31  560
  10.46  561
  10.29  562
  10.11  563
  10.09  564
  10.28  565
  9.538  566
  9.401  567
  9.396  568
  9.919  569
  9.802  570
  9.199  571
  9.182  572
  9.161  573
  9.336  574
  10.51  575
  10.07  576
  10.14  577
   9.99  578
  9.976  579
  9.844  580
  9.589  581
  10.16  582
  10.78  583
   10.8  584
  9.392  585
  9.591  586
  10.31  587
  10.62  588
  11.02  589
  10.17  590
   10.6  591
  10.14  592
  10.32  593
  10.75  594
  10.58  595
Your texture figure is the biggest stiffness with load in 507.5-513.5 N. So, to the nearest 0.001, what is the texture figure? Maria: 9.935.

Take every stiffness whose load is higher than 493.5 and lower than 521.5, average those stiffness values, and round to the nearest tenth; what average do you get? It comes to 9.0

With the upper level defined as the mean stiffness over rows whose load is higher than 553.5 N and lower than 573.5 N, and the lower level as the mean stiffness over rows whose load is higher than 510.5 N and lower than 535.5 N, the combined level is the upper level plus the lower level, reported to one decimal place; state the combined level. 20.0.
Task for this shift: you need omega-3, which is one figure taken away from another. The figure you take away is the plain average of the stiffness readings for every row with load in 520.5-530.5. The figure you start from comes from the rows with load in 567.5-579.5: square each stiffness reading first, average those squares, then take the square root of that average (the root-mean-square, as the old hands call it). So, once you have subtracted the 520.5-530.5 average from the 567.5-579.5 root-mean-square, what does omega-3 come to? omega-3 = -0.2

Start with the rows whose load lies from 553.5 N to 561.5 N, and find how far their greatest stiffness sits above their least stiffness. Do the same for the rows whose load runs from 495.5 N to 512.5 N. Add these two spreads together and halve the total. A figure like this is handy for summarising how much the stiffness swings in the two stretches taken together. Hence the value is 1.6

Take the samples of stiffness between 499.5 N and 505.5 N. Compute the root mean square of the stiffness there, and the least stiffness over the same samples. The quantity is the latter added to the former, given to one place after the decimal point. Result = 16.5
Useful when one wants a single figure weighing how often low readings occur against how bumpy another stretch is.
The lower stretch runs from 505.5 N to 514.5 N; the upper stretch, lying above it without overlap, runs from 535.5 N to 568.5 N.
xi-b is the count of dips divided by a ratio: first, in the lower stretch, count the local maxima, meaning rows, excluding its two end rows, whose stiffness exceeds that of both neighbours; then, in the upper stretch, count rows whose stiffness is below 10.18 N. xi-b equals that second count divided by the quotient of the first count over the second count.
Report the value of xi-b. 64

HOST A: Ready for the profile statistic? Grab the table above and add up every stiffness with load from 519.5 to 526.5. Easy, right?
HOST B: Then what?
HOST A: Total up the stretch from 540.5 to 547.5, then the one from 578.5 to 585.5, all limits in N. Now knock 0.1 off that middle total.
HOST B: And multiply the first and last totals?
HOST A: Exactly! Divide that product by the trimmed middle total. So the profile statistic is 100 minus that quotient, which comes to 36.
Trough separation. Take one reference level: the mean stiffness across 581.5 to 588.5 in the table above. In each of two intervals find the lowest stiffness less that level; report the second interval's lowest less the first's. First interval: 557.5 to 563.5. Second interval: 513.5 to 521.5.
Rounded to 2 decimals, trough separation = -0.69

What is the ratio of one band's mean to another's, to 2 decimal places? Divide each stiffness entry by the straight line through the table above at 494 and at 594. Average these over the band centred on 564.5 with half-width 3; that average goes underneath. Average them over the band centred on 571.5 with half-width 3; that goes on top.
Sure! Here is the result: 0.93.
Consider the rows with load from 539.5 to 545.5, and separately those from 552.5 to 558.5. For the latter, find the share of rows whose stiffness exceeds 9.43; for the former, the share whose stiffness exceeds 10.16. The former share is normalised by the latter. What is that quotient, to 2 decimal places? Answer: 1.00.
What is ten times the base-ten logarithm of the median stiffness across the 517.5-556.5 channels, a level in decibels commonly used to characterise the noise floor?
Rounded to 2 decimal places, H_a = 10.13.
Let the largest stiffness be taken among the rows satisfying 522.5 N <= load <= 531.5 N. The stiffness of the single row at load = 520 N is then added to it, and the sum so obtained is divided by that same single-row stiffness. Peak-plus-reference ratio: 2.07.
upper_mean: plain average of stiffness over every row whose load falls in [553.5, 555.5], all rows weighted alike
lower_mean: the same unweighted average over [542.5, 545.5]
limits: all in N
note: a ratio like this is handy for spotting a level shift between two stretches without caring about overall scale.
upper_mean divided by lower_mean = 1.013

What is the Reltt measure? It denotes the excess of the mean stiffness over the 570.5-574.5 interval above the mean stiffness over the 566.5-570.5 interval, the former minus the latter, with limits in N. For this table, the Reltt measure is -0.4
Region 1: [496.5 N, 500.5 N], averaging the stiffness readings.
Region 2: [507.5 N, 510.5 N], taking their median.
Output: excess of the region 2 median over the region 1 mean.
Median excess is 0.8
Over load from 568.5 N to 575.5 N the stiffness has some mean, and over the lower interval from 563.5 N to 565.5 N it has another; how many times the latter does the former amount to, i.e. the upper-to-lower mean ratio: 0.94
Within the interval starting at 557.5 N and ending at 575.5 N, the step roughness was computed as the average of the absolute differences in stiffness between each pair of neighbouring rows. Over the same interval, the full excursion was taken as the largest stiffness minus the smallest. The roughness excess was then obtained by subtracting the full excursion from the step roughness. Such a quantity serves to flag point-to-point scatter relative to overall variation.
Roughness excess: -1.8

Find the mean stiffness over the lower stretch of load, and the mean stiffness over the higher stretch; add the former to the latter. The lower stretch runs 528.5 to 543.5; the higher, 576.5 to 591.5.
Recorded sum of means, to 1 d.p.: 20.4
